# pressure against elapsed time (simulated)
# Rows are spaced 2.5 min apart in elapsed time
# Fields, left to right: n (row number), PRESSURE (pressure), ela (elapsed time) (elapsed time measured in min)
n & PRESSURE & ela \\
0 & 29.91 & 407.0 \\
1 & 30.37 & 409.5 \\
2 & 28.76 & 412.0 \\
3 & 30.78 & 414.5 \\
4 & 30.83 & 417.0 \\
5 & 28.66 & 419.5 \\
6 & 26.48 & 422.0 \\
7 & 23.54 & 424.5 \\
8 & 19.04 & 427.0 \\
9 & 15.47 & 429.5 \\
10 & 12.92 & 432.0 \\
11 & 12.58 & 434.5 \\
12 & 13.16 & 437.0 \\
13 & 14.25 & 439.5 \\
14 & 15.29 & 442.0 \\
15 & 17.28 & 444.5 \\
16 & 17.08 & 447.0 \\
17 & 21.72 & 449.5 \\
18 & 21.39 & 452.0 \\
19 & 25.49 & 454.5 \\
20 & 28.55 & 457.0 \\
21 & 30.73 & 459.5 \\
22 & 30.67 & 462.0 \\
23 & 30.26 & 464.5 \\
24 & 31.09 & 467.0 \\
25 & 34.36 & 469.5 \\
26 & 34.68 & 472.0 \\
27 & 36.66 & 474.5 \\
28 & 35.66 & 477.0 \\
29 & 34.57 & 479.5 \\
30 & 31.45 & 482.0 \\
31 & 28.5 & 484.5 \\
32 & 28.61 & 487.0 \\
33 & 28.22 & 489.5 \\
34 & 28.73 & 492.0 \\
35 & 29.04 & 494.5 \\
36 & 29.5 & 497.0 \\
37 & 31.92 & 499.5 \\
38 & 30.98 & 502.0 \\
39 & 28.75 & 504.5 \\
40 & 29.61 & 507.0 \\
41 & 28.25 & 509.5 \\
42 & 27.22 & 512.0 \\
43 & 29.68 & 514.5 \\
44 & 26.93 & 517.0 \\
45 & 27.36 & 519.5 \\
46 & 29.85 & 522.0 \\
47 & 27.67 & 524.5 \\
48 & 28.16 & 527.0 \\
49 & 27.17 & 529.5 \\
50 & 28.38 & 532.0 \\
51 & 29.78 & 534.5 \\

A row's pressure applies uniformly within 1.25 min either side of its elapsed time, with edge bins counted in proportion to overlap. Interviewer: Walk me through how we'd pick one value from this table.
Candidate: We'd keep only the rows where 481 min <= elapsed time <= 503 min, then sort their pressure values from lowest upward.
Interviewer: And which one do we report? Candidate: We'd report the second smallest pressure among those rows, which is 28.5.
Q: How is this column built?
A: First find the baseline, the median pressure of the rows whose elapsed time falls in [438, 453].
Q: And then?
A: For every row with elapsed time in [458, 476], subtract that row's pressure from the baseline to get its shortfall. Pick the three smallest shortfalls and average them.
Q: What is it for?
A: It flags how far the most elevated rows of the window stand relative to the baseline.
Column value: -18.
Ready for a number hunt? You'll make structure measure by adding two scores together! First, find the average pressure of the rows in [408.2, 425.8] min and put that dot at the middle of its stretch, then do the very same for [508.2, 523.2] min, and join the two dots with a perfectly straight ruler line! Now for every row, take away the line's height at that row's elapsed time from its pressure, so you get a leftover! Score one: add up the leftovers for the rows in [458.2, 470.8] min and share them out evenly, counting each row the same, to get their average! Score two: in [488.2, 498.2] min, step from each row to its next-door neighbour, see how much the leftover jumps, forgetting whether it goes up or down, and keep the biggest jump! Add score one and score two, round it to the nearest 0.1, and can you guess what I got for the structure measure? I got 3.6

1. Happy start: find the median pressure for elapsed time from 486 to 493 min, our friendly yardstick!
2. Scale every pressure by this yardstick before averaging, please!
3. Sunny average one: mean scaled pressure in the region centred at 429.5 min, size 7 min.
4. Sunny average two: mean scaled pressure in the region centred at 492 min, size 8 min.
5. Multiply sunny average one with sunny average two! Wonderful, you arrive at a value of 0.55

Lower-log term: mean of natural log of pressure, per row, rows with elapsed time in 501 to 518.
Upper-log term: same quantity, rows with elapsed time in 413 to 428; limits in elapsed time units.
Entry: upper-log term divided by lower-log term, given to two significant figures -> 0.97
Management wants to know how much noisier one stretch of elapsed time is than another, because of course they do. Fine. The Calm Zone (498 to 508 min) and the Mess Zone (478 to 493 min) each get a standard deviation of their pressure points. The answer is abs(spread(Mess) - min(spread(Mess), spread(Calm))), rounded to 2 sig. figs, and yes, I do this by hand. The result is 1.1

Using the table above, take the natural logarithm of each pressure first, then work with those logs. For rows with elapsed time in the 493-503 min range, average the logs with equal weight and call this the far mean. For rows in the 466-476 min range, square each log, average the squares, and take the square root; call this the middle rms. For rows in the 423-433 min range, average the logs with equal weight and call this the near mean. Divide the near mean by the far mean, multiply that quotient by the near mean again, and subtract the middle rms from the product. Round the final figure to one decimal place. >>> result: -1.1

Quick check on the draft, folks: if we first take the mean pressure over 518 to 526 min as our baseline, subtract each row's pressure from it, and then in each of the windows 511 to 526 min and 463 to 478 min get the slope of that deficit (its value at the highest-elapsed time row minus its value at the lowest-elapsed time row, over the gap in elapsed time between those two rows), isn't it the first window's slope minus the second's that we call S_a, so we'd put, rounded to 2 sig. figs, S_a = 0.40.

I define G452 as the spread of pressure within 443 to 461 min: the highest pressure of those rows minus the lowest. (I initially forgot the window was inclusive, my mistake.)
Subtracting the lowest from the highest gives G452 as 14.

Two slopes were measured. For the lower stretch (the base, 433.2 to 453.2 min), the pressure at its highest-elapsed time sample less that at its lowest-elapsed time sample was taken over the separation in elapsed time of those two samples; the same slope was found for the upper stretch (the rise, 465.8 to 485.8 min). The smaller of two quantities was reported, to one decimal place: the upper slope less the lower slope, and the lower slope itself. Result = -0.7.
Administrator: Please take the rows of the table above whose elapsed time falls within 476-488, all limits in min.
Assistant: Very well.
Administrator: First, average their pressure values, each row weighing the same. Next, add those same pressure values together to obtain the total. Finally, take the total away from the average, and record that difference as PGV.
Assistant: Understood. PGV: -127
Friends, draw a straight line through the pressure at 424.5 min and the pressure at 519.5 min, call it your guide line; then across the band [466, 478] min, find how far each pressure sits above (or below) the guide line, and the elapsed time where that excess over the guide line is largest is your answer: 474.5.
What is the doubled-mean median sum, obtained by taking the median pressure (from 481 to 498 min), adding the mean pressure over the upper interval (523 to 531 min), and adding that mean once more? 84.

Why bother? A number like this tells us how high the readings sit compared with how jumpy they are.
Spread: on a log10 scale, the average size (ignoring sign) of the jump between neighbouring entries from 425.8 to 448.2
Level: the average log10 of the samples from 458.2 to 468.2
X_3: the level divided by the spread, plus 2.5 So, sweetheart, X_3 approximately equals 39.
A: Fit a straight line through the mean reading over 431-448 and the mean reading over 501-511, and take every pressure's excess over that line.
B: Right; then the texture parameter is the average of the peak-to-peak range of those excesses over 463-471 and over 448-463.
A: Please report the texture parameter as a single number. 5.3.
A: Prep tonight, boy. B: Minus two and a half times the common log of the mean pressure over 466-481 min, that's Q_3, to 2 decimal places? -3.84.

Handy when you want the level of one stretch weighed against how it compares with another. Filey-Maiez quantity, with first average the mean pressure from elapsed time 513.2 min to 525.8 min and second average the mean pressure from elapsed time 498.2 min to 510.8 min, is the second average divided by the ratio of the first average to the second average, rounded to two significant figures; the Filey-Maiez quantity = 32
